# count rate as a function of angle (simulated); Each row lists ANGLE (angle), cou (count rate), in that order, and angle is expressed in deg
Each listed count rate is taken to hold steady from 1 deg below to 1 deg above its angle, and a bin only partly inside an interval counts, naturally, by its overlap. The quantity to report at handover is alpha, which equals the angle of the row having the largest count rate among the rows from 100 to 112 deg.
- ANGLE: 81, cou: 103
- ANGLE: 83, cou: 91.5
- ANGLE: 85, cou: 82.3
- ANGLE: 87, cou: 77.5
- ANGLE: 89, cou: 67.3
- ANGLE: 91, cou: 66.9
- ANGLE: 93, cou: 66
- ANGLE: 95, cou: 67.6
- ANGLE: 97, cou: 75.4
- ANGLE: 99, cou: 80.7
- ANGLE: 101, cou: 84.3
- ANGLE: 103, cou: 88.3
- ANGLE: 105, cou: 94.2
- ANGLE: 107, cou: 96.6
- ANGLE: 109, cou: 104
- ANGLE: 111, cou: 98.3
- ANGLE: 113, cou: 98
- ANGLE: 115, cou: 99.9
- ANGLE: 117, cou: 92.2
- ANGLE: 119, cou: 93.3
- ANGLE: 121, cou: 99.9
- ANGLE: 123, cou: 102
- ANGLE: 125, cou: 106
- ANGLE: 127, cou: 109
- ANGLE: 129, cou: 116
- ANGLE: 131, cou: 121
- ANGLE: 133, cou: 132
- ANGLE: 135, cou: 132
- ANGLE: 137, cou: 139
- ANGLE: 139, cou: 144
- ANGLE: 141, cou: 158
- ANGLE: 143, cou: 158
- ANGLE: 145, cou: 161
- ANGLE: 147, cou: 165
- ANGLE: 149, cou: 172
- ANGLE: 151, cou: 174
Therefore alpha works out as 109 deg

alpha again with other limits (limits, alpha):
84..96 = 85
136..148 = 147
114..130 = 129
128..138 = 137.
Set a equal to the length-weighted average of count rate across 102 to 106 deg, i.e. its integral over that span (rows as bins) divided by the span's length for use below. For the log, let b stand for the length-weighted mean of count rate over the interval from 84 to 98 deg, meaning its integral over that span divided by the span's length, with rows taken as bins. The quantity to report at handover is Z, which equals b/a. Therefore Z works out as 0.79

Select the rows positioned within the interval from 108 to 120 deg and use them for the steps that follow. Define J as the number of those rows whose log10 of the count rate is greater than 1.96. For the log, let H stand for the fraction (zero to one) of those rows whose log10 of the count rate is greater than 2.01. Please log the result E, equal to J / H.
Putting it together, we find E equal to 36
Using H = 0.17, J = 6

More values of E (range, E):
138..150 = 6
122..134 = 7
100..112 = 24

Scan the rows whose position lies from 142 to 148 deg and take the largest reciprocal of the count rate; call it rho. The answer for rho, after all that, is 0.006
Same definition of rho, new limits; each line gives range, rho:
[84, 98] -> 0.015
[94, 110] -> 0.015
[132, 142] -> 0.008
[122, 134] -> 0.010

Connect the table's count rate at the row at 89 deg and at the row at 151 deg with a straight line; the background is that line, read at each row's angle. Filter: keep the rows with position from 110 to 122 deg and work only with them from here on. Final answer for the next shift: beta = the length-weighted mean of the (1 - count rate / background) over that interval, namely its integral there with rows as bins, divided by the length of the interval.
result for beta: 0.15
